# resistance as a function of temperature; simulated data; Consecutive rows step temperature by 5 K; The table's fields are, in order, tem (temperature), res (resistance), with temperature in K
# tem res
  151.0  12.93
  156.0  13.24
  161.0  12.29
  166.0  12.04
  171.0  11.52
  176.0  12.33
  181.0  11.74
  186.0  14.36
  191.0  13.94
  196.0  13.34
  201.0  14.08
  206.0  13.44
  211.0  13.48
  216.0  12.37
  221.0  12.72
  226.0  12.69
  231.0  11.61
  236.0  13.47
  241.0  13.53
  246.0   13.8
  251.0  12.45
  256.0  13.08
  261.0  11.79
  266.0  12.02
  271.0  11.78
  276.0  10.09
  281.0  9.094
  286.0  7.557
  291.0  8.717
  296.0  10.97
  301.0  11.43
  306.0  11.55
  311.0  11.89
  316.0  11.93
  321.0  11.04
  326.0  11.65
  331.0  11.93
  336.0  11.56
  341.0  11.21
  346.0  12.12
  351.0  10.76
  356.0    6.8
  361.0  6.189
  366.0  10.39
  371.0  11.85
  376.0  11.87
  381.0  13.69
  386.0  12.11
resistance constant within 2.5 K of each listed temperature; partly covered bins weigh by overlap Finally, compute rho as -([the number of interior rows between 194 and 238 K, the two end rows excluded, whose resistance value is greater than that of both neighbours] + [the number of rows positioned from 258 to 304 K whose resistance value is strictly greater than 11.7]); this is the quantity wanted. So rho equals -6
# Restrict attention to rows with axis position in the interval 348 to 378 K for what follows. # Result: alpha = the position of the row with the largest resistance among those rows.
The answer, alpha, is 376.0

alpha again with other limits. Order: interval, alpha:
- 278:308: 306.0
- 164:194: 186.0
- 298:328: 316.0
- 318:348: 346.0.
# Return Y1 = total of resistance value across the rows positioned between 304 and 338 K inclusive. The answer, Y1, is 82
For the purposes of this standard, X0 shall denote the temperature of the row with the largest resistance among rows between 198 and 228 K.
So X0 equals 201.0 K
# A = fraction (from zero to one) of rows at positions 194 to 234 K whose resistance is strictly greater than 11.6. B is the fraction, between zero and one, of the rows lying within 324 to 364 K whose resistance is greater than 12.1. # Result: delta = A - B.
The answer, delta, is 0.9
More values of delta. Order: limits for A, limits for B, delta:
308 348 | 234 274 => 0.0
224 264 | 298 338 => 1.0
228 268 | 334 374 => 0.9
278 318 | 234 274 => -0.4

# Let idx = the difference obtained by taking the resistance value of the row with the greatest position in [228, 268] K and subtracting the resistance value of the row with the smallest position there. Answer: 0.4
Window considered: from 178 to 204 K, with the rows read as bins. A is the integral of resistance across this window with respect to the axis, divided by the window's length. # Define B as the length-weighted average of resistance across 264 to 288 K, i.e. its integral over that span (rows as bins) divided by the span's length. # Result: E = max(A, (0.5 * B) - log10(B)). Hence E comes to 13.5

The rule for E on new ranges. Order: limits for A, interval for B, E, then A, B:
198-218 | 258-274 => 13.4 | 13.4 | 11.8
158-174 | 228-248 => 12.0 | 12.0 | 13.1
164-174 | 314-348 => 11.8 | 11.8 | 11.6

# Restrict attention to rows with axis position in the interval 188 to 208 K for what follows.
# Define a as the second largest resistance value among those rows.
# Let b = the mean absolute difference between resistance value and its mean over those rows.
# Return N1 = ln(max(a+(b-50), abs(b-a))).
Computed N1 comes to 2.61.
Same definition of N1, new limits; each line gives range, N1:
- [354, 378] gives 2.25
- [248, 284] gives 2.43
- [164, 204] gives 2.57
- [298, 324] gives 2.45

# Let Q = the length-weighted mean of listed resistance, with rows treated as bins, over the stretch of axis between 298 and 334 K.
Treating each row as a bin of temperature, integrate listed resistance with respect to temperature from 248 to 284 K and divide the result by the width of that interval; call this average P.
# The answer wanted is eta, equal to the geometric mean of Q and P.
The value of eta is 11.5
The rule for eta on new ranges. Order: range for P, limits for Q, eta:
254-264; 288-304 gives 11.3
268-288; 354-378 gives 9.6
